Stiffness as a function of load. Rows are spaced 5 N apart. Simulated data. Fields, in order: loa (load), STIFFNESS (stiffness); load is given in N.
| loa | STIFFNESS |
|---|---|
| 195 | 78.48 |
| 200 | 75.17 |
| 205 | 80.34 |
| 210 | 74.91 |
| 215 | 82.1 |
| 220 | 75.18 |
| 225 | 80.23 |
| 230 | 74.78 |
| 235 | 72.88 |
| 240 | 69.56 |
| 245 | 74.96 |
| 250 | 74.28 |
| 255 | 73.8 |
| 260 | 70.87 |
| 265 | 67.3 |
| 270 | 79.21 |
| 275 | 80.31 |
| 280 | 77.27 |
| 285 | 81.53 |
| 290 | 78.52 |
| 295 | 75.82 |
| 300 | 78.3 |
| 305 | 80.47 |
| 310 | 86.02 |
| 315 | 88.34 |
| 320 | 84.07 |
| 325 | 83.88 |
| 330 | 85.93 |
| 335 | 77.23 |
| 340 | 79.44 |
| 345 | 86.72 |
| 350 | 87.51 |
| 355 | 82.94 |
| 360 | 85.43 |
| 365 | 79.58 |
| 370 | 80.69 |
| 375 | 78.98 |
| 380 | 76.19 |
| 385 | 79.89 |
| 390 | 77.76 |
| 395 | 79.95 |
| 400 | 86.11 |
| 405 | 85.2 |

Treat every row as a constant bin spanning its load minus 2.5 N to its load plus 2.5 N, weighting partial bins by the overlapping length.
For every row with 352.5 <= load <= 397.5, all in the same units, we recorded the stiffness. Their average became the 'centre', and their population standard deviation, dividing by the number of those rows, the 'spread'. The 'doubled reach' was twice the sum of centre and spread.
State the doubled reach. 165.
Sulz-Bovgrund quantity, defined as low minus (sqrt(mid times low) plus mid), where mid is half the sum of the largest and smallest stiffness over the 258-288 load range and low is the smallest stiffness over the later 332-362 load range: -73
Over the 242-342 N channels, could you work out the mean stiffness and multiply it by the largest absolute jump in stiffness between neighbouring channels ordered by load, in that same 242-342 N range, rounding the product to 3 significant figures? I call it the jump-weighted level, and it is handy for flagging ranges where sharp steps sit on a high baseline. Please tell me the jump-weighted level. 939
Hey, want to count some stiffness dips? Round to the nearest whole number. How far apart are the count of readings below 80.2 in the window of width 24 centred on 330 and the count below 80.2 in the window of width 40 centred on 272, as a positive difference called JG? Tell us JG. 4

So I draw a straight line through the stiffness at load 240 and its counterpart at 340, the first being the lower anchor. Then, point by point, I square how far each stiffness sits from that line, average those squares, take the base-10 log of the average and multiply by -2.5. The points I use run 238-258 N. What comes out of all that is -2.6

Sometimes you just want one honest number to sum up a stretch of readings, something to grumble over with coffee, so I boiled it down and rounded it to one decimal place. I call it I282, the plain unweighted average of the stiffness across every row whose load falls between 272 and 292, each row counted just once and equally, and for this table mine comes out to 79.4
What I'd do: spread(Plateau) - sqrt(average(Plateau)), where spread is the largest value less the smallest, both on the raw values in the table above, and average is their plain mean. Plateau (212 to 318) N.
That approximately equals 12.3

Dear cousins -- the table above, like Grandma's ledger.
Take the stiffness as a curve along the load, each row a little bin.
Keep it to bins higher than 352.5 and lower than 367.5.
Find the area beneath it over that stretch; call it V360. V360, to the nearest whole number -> 1240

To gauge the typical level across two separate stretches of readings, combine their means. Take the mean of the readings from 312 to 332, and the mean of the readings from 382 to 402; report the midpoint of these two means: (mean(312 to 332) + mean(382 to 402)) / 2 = 83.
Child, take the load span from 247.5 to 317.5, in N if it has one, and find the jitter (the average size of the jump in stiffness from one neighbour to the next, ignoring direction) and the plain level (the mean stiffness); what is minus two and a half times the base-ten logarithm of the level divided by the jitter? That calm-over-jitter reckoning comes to -3.37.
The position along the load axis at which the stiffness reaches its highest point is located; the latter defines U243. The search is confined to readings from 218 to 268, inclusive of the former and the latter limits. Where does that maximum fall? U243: 225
